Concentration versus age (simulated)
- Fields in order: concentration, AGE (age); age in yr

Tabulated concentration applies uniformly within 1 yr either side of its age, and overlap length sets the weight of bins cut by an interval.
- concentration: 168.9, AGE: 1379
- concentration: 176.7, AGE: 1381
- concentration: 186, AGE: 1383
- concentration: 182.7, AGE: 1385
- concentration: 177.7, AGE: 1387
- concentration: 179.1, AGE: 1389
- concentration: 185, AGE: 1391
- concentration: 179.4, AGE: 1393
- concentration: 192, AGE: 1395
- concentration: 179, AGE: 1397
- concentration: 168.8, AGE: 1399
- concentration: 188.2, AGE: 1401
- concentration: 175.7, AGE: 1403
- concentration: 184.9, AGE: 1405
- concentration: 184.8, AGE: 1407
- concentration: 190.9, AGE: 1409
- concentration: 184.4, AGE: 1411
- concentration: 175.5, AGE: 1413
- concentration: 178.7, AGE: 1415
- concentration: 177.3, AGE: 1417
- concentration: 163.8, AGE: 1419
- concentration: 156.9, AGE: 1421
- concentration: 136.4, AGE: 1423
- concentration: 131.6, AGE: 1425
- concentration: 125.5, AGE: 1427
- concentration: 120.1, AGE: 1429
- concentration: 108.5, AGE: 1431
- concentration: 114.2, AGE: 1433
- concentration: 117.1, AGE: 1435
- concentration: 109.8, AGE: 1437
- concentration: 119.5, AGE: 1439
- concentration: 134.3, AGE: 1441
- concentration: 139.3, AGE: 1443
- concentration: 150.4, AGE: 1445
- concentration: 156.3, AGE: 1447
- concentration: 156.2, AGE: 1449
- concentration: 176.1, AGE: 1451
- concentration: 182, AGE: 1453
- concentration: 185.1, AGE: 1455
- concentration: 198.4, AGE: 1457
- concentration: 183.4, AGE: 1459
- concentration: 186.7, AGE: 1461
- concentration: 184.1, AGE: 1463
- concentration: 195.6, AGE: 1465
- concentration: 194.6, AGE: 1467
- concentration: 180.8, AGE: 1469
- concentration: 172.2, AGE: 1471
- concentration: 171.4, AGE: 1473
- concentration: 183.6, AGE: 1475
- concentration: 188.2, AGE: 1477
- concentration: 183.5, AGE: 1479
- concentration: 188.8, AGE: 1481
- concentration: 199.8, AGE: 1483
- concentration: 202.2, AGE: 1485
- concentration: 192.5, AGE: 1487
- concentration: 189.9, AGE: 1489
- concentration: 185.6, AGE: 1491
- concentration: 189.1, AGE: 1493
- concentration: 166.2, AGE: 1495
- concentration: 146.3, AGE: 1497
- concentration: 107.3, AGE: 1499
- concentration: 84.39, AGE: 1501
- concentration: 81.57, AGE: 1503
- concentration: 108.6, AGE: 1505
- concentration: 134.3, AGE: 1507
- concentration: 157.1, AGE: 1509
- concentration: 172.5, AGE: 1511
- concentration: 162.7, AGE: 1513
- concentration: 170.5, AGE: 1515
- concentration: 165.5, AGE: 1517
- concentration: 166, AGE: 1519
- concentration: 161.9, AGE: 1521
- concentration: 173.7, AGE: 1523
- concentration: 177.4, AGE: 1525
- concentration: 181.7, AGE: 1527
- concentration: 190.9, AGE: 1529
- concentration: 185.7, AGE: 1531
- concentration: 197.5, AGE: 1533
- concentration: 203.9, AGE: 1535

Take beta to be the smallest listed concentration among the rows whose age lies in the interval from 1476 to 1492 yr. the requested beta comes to 183.5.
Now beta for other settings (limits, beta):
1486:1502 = 84.39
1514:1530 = 161.9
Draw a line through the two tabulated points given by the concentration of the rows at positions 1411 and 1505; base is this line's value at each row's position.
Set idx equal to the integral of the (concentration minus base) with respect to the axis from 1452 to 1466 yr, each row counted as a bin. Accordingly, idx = 591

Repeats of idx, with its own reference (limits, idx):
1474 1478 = 216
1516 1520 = 271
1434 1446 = -391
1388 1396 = -127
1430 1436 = -320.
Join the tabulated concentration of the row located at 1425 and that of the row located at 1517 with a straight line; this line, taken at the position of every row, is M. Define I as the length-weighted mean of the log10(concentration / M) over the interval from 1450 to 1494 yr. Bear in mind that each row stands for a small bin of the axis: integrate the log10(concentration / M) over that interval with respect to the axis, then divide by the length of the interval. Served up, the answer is 0.10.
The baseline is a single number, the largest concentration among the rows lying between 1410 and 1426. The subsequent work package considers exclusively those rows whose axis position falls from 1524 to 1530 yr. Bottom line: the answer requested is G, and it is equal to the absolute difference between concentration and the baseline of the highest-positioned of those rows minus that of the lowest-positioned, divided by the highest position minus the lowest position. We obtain -0.1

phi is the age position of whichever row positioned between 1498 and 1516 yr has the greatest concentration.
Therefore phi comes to 1511 yr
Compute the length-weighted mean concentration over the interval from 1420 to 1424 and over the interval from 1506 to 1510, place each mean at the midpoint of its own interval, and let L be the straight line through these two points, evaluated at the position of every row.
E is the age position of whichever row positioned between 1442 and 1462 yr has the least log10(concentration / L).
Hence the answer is 1443 yr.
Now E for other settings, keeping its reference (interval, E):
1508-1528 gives 1509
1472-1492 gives 1473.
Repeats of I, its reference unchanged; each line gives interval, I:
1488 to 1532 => -0.03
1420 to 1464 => 0.03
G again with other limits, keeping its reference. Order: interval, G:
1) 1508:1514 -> -1.4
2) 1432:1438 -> 1.1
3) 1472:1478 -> -2.3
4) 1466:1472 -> 0.5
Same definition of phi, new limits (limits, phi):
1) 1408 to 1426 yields 1409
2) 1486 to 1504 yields 1487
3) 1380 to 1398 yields 1395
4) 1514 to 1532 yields 1529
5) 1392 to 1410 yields 1395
